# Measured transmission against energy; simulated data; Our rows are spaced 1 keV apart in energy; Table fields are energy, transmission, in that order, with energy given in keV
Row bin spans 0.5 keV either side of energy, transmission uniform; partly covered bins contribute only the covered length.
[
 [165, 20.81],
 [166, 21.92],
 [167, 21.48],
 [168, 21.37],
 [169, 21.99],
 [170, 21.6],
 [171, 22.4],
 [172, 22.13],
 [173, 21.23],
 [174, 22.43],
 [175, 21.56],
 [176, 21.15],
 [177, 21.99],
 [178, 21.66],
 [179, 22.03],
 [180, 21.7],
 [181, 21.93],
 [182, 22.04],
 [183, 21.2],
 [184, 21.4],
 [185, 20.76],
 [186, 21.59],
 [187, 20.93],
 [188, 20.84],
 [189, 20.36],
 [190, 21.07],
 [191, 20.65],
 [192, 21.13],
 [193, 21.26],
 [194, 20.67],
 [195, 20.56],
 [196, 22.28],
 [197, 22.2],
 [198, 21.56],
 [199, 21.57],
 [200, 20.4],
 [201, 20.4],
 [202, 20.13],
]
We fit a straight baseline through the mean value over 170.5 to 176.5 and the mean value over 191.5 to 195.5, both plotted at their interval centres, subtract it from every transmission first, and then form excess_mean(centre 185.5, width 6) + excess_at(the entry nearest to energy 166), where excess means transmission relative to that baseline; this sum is -0.4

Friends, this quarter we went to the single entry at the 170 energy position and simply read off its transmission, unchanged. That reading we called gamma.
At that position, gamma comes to 21.6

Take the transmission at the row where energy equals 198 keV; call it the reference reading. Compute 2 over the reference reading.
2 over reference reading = 0.0928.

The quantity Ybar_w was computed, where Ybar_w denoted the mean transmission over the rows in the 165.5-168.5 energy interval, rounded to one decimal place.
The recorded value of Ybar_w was 21.6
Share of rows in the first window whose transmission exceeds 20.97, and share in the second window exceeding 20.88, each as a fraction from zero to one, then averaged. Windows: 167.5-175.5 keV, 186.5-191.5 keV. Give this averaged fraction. 0.70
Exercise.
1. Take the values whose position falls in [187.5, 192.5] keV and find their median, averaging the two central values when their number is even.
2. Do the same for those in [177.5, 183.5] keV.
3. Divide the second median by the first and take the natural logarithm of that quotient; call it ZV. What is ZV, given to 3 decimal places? 0.046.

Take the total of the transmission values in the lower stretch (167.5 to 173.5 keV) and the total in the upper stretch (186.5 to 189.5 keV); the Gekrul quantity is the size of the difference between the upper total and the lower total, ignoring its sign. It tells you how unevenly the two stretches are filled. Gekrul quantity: 69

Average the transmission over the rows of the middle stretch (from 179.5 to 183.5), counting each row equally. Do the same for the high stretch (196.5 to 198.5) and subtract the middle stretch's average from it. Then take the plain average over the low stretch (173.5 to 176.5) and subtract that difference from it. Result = 21.6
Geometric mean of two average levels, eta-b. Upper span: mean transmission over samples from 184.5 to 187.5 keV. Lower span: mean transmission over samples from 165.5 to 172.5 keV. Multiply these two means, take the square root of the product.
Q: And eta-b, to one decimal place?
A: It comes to 21.5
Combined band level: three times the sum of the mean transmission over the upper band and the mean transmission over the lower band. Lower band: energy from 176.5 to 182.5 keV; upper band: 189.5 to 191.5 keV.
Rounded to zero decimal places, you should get 128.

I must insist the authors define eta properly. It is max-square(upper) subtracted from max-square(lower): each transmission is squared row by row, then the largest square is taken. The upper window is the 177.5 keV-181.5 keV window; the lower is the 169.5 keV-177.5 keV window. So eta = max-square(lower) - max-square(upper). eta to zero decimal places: 18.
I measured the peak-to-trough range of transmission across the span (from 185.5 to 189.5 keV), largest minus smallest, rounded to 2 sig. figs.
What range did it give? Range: 1.2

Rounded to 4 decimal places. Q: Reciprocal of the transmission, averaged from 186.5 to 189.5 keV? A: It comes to 0.0483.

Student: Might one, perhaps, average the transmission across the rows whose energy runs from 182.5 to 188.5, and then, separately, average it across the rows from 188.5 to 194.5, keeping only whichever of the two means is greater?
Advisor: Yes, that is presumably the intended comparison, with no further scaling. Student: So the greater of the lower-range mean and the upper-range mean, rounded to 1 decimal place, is 21.1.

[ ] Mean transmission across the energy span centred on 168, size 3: 21.6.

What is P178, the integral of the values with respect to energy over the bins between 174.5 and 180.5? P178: 130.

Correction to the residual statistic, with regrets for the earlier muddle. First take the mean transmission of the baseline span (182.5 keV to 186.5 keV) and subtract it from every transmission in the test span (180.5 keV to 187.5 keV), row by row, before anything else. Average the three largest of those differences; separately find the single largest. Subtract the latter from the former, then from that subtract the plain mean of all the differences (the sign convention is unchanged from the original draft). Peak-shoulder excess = -0.4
